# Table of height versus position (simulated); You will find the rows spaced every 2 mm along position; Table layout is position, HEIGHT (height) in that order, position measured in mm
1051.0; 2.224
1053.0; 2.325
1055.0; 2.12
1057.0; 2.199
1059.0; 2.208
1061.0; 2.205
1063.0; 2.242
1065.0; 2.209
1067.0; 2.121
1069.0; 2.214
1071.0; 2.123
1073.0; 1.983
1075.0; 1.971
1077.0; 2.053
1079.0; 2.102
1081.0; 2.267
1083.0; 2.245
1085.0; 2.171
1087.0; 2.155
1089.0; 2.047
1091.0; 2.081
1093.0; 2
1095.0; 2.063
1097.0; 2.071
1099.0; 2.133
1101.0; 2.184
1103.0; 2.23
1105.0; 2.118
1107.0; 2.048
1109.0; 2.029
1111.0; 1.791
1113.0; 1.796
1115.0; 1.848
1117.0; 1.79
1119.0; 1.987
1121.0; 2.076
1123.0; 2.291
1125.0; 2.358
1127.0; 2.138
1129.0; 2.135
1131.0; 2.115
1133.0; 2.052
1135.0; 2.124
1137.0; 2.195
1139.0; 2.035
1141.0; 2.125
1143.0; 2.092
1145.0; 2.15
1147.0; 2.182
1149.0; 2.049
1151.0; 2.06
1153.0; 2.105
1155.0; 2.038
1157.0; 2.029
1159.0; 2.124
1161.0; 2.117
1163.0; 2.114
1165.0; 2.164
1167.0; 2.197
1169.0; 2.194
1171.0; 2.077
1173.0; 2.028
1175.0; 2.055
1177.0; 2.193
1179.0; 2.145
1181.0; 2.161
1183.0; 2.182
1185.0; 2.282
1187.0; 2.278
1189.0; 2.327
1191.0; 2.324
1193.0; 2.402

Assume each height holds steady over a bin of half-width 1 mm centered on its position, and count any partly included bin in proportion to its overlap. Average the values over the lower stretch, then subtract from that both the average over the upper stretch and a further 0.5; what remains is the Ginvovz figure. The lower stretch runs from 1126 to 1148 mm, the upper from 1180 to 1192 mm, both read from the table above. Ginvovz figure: -0.64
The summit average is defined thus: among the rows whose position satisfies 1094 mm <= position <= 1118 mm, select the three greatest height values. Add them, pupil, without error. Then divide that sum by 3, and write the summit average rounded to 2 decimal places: 2.18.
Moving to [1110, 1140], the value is 2.28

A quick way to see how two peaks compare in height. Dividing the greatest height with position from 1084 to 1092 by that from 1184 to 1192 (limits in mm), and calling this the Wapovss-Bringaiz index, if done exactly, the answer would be 0.93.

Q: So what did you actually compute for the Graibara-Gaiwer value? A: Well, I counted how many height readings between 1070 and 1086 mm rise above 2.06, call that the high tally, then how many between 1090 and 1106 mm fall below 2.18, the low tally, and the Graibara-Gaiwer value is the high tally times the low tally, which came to 30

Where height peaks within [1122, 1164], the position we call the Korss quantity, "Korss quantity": 1125.0 mm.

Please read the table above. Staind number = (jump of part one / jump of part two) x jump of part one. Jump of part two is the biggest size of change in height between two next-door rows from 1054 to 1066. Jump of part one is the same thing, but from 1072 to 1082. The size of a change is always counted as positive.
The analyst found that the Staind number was 0.34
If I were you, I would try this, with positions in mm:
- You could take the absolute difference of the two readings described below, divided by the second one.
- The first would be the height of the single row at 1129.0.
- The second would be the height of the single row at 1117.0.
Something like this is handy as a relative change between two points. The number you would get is 0.19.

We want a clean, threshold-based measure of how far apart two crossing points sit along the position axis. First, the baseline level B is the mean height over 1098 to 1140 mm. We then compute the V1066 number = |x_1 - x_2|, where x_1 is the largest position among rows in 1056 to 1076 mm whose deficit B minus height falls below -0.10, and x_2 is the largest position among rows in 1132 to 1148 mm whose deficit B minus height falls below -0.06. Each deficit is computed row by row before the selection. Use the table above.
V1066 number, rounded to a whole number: 78 mm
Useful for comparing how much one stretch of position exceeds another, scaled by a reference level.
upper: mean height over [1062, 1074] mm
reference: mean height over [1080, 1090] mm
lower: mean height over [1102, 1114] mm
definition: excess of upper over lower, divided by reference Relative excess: 0.067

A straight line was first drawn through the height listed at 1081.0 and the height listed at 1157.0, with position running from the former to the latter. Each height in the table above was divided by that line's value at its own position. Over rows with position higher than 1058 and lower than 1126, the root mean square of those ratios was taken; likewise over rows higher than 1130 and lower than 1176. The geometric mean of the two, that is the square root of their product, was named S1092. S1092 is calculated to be 0.99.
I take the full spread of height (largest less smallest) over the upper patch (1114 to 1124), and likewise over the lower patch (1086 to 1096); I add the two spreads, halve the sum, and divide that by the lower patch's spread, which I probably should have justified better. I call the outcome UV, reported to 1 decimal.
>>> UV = 2.1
